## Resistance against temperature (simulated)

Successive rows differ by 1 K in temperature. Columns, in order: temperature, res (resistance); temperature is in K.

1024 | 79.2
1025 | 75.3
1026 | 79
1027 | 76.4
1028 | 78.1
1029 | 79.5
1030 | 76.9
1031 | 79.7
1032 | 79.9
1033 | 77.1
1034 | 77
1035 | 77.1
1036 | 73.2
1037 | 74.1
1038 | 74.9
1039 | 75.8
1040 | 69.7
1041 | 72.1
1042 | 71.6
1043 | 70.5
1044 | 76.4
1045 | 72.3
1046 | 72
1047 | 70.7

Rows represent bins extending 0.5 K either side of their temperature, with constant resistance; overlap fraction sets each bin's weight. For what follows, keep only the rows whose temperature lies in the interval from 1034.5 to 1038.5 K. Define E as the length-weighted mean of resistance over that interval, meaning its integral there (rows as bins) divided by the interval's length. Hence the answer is 74.8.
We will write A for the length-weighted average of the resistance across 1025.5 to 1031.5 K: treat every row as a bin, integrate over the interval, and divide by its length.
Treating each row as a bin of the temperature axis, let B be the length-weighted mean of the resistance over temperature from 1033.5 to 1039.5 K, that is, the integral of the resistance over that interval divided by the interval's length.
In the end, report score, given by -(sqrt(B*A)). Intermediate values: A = 78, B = 75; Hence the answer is -76.8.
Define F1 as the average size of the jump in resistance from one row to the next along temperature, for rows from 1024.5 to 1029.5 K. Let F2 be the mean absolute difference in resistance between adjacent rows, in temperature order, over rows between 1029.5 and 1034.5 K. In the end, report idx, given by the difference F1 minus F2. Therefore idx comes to 0.9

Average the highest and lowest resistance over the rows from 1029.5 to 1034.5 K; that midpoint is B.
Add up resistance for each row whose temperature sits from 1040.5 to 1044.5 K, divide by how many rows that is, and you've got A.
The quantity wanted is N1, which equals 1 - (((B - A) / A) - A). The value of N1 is 73.6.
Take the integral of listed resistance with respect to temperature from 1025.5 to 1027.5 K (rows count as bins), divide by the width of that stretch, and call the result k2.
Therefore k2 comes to 77.7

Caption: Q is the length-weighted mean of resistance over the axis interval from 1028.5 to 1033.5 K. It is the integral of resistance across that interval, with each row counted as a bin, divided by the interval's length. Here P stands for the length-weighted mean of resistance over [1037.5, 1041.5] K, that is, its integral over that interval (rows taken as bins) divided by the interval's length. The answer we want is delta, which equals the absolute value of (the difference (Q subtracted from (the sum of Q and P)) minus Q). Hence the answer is 5.5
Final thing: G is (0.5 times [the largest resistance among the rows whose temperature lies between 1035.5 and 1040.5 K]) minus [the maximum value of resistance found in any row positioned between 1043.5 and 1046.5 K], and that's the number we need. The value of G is -38.5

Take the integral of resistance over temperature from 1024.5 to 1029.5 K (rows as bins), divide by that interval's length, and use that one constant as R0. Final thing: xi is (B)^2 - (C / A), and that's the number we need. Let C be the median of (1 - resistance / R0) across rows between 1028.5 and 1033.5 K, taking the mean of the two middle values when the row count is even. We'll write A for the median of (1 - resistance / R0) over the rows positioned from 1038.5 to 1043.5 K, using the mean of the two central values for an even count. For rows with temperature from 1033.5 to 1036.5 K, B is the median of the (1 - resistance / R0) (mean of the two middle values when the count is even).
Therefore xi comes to 0.3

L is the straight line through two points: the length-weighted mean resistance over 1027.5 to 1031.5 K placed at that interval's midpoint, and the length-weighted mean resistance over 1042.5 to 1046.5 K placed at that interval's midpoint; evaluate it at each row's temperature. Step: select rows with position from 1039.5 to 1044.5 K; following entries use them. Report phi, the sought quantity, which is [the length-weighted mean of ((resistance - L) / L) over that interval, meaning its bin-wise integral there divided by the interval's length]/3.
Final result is -0.008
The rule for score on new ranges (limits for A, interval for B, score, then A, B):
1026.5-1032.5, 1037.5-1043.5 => -75.4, 78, 72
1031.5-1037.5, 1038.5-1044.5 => -74.5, 76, 73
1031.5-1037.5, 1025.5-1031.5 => -77.3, 76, 78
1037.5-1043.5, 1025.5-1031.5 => -75.3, 72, 78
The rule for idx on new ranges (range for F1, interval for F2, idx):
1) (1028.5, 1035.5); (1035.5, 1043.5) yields -0.4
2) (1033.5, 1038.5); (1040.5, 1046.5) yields -1.0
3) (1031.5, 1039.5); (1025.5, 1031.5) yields -0.9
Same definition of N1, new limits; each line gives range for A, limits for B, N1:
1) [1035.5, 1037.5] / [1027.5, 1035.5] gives 74.6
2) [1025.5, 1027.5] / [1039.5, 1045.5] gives 78.8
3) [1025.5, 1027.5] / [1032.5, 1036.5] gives 78.7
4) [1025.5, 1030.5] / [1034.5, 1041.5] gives 79.0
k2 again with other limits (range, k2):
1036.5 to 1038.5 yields 74.5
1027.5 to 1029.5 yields 78.8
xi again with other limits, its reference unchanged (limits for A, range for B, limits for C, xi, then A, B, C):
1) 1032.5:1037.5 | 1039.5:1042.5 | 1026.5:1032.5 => 1.7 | 0.01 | 0.078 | -0.015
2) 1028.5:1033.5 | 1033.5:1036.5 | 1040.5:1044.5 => 3.2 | -0.02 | 0.008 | 0.075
